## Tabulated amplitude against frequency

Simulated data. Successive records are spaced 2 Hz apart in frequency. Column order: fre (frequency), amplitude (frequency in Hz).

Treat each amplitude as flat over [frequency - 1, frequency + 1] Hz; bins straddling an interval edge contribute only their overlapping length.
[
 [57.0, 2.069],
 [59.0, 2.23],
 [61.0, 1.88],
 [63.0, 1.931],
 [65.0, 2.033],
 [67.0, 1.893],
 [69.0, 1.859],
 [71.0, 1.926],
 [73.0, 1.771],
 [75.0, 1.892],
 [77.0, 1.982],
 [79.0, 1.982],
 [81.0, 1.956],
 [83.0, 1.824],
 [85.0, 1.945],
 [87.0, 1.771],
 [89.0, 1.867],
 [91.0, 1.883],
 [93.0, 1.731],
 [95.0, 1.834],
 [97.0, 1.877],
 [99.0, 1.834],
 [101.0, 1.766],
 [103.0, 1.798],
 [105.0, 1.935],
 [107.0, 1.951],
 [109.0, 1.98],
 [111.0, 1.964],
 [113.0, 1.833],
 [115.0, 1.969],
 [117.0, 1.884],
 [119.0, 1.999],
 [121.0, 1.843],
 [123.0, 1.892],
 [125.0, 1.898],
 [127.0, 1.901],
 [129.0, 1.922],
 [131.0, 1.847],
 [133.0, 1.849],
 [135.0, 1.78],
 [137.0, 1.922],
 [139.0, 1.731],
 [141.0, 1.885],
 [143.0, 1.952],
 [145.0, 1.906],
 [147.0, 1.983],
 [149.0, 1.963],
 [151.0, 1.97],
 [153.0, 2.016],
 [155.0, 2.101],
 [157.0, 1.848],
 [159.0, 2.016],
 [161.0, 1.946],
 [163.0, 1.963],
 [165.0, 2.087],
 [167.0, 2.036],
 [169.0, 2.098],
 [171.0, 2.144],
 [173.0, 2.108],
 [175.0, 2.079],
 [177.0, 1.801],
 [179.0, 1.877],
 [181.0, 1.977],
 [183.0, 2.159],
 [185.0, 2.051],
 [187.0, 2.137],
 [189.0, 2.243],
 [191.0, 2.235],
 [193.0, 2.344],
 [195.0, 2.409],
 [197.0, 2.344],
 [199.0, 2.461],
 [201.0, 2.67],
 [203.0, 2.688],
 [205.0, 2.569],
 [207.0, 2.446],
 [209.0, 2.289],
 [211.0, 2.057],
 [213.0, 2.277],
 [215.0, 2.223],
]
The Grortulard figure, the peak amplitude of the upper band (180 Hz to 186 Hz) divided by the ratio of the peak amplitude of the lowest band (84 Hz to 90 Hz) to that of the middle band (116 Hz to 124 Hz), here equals 2.22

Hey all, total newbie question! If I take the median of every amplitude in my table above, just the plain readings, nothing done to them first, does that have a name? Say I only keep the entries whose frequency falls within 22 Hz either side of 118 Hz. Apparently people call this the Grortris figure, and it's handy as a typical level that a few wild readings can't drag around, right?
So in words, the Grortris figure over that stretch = 1.89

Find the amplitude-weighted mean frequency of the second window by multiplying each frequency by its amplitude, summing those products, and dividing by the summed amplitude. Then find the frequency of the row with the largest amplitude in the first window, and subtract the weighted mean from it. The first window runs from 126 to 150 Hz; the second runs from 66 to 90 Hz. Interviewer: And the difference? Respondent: 69.0 Hz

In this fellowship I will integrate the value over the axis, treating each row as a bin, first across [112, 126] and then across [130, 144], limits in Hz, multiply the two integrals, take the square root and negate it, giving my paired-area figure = -26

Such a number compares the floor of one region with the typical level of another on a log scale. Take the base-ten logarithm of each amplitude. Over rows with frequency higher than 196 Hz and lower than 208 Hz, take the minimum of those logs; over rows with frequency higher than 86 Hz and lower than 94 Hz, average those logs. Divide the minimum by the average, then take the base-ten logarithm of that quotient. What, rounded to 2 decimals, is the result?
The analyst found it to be 0.16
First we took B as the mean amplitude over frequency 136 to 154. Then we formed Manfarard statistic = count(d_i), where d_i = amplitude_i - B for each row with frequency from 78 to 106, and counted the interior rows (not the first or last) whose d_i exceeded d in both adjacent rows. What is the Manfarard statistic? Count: 3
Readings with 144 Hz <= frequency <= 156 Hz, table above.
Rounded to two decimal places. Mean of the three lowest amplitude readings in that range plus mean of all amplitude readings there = 3.94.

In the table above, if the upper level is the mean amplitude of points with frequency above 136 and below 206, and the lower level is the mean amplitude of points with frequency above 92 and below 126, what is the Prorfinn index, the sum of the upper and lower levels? 3.99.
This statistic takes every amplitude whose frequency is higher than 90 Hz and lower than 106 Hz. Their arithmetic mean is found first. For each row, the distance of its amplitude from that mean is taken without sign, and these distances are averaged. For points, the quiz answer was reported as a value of 0.050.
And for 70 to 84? 0.065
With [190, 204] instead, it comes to 0.134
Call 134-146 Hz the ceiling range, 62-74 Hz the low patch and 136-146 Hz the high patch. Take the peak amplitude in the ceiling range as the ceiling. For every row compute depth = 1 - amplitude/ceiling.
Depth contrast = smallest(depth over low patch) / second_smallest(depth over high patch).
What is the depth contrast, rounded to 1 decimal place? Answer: -2.7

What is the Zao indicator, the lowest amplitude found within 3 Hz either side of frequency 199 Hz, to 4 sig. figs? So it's 2.344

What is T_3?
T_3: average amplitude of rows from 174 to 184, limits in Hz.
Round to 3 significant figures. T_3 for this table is 1.98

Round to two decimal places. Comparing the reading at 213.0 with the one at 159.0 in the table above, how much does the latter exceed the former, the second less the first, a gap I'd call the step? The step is -0.26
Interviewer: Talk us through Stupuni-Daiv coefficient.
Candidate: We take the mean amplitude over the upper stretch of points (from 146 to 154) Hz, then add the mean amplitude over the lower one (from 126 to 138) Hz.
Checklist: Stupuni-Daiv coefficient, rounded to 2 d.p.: 3.85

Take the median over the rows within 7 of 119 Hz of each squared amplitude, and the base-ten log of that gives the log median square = 0.554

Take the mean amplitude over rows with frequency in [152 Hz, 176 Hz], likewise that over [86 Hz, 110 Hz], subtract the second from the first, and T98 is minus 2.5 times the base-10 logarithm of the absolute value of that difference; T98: 1.8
